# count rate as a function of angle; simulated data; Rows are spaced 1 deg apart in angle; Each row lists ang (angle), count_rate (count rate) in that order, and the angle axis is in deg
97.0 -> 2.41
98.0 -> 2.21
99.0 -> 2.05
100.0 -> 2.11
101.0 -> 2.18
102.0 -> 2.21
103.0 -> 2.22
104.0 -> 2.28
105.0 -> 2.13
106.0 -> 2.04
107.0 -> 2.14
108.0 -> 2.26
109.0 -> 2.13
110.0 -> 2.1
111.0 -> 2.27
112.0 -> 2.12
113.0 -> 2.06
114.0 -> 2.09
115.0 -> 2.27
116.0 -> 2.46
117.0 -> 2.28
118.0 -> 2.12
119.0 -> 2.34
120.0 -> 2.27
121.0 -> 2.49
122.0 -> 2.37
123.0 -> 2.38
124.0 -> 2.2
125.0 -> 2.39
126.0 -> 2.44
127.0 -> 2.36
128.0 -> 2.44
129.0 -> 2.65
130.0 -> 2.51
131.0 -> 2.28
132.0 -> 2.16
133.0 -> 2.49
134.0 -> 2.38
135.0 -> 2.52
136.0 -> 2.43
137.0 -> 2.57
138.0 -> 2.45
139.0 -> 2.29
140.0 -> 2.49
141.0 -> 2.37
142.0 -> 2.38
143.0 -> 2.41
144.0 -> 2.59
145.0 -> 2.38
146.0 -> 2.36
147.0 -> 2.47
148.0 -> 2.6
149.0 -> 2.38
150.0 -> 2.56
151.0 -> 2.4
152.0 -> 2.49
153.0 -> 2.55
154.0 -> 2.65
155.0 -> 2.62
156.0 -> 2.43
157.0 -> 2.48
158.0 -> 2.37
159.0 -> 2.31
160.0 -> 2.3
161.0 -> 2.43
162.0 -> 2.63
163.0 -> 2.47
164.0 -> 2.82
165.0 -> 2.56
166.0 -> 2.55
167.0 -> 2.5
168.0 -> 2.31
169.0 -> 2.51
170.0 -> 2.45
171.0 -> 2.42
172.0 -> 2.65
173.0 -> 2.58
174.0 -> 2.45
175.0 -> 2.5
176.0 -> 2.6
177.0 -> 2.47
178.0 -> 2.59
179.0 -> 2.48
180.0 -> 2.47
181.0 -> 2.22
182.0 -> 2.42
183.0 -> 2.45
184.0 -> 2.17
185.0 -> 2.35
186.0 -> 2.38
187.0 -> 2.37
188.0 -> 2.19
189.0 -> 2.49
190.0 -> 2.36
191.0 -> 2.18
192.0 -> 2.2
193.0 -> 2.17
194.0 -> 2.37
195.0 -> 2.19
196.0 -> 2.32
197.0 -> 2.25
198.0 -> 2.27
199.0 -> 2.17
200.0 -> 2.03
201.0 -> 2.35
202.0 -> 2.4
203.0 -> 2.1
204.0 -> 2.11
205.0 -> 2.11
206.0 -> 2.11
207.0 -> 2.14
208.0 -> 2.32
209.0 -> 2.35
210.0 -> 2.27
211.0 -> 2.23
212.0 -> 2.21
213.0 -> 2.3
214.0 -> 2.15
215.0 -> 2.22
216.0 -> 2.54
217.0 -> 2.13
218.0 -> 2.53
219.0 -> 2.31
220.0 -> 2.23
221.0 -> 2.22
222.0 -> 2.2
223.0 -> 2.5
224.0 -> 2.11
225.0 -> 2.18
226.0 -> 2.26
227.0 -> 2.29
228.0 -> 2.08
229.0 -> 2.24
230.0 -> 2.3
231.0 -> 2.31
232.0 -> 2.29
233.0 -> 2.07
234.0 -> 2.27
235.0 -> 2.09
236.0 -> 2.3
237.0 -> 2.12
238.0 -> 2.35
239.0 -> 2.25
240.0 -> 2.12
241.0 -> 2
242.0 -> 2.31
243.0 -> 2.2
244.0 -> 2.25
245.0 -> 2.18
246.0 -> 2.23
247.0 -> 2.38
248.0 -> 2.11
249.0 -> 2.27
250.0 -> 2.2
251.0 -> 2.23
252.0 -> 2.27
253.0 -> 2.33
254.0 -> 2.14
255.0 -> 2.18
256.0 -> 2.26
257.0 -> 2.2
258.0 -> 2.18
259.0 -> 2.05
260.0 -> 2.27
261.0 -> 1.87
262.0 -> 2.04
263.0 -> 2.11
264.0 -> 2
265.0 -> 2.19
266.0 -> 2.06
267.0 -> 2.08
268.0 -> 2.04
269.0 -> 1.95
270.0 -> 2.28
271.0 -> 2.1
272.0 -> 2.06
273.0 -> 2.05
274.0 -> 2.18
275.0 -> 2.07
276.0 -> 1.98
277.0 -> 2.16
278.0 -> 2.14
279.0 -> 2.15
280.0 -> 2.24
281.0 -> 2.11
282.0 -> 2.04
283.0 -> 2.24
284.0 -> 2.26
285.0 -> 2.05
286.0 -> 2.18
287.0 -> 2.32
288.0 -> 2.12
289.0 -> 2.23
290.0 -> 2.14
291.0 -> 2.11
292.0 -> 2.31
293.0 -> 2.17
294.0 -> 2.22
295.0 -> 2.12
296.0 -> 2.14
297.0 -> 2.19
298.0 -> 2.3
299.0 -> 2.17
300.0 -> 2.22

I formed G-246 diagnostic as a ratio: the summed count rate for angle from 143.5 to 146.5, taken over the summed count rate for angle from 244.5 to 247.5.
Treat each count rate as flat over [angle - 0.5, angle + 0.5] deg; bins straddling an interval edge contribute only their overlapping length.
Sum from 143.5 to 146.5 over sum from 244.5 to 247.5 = 1.08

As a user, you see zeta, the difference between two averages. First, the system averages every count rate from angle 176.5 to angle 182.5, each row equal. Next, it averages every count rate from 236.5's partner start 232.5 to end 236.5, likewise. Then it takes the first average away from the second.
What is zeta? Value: -0.26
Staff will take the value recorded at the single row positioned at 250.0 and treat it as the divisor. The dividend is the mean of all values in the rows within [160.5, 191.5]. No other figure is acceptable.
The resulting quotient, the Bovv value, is 1.115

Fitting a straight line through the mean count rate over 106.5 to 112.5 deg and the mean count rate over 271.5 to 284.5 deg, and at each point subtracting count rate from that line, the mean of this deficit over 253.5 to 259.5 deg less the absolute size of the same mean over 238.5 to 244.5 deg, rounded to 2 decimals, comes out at -0.08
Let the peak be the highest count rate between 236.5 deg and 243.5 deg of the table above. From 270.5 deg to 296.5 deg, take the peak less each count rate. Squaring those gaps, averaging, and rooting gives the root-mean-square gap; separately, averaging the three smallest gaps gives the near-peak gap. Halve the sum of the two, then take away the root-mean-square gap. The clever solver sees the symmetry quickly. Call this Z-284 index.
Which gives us -0.082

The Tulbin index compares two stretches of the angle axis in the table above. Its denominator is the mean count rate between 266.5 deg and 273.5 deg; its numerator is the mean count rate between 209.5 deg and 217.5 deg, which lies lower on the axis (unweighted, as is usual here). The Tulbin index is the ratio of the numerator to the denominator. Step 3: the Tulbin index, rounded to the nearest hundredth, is 1.08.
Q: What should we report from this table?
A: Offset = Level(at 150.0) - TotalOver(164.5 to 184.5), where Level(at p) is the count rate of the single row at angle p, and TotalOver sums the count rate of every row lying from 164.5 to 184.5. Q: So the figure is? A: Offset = -47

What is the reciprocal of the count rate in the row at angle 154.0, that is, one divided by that 0.38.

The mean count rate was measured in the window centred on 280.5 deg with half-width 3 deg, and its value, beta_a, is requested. 2.15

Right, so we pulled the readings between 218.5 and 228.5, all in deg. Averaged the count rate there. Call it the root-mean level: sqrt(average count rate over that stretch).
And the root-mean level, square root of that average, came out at 1.50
